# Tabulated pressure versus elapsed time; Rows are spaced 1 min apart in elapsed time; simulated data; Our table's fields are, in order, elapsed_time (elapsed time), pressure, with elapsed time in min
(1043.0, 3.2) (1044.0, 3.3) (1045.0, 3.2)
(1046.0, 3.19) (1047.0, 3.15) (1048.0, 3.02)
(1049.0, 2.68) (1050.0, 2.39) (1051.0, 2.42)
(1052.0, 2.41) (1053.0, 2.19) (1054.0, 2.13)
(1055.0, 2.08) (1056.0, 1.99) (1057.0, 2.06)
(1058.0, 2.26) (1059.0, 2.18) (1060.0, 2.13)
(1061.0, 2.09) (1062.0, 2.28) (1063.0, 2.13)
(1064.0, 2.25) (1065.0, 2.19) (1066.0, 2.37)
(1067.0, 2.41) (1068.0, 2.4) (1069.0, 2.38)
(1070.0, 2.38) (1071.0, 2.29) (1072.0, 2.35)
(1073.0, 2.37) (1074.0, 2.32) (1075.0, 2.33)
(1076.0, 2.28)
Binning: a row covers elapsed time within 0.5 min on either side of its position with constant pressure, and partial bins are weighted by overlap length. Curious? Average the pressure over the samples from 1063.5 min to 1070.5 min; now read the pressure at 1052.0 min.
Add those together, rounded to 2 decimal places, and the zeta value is 4.75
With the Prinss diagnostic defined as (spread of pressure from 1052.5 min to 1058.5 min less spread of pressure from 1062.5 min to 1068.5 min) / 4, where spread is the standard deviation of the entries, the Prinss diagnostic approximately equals -0.005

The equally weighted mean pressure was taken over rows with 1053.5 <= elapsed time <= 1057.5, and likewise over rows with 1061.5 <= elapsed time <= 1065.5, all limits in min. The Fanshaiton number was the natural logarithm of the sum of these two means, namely 1.45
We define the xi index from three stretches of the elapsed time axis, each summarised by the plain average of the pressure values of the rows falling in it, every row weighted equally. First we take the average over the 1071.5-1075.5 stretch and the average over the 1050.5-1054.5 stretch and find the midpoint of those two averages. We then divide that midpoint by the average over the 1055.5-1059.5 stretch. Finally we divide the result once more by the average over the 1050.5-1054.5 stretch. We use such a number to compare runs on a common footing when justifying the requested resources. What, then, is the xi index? 0.48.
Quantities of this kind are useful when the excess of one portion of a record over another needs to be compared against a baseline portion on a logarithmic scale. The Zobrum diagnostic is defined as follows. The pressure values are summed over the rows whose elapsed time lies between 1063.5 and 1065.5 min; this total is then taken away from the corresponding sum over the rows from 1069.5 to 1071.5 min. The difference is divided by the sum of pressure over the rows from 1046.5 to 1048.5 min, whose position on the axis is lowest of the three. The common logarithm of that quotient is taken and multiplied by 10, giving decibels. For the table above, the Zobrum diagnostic -14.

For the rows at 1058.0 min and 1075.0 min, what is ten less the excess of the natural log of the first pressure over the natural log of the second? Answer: 10.0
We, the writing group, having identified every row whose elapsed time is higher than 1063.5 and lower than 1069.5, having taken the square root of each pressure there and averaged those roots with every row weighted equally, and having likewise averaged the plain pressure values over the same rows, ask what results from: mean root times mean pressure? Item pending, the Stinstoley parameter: 3.56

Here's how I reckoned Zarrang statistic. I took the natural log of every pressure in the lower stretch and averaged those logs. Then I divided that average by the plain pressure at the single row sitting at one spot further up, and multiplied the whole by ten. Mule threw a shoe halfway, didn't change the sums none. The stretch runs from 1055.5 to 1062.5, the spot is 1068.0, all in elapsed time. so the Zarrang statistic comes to 3.17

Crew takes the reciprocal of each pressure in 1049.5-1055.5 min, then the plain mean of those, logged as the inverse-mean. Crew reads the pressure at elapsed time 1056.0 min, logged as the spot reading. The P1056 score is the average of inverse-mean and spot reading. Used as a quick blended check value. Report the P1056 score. 1.216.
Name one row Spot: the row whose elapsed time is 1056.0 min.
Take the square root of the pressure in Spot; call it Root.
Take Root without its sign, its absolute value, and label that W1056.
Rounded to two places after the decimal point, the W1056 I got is 1.41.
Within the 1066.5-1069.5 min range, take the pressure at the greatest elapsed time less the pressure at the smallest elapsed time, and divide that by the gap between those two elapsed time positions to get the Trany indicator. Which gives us -0.015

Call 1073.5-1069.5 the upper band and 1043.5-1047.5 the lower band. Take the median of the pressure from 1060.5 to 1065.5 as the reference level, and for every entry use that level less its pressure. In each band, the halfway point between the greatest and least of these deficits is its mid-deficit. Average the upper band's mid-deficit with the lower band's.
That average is -0.59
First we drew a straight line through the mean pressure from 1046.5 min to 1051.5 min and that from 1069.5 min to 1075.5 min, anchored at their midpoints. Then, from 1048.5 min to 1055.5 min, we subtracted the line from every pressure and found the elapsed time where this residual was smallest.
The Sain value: 1055.0 min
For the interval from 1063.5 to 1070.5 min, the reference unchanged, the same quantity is 1065.0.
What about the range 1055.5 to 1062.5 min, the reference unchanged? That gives 1056.0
